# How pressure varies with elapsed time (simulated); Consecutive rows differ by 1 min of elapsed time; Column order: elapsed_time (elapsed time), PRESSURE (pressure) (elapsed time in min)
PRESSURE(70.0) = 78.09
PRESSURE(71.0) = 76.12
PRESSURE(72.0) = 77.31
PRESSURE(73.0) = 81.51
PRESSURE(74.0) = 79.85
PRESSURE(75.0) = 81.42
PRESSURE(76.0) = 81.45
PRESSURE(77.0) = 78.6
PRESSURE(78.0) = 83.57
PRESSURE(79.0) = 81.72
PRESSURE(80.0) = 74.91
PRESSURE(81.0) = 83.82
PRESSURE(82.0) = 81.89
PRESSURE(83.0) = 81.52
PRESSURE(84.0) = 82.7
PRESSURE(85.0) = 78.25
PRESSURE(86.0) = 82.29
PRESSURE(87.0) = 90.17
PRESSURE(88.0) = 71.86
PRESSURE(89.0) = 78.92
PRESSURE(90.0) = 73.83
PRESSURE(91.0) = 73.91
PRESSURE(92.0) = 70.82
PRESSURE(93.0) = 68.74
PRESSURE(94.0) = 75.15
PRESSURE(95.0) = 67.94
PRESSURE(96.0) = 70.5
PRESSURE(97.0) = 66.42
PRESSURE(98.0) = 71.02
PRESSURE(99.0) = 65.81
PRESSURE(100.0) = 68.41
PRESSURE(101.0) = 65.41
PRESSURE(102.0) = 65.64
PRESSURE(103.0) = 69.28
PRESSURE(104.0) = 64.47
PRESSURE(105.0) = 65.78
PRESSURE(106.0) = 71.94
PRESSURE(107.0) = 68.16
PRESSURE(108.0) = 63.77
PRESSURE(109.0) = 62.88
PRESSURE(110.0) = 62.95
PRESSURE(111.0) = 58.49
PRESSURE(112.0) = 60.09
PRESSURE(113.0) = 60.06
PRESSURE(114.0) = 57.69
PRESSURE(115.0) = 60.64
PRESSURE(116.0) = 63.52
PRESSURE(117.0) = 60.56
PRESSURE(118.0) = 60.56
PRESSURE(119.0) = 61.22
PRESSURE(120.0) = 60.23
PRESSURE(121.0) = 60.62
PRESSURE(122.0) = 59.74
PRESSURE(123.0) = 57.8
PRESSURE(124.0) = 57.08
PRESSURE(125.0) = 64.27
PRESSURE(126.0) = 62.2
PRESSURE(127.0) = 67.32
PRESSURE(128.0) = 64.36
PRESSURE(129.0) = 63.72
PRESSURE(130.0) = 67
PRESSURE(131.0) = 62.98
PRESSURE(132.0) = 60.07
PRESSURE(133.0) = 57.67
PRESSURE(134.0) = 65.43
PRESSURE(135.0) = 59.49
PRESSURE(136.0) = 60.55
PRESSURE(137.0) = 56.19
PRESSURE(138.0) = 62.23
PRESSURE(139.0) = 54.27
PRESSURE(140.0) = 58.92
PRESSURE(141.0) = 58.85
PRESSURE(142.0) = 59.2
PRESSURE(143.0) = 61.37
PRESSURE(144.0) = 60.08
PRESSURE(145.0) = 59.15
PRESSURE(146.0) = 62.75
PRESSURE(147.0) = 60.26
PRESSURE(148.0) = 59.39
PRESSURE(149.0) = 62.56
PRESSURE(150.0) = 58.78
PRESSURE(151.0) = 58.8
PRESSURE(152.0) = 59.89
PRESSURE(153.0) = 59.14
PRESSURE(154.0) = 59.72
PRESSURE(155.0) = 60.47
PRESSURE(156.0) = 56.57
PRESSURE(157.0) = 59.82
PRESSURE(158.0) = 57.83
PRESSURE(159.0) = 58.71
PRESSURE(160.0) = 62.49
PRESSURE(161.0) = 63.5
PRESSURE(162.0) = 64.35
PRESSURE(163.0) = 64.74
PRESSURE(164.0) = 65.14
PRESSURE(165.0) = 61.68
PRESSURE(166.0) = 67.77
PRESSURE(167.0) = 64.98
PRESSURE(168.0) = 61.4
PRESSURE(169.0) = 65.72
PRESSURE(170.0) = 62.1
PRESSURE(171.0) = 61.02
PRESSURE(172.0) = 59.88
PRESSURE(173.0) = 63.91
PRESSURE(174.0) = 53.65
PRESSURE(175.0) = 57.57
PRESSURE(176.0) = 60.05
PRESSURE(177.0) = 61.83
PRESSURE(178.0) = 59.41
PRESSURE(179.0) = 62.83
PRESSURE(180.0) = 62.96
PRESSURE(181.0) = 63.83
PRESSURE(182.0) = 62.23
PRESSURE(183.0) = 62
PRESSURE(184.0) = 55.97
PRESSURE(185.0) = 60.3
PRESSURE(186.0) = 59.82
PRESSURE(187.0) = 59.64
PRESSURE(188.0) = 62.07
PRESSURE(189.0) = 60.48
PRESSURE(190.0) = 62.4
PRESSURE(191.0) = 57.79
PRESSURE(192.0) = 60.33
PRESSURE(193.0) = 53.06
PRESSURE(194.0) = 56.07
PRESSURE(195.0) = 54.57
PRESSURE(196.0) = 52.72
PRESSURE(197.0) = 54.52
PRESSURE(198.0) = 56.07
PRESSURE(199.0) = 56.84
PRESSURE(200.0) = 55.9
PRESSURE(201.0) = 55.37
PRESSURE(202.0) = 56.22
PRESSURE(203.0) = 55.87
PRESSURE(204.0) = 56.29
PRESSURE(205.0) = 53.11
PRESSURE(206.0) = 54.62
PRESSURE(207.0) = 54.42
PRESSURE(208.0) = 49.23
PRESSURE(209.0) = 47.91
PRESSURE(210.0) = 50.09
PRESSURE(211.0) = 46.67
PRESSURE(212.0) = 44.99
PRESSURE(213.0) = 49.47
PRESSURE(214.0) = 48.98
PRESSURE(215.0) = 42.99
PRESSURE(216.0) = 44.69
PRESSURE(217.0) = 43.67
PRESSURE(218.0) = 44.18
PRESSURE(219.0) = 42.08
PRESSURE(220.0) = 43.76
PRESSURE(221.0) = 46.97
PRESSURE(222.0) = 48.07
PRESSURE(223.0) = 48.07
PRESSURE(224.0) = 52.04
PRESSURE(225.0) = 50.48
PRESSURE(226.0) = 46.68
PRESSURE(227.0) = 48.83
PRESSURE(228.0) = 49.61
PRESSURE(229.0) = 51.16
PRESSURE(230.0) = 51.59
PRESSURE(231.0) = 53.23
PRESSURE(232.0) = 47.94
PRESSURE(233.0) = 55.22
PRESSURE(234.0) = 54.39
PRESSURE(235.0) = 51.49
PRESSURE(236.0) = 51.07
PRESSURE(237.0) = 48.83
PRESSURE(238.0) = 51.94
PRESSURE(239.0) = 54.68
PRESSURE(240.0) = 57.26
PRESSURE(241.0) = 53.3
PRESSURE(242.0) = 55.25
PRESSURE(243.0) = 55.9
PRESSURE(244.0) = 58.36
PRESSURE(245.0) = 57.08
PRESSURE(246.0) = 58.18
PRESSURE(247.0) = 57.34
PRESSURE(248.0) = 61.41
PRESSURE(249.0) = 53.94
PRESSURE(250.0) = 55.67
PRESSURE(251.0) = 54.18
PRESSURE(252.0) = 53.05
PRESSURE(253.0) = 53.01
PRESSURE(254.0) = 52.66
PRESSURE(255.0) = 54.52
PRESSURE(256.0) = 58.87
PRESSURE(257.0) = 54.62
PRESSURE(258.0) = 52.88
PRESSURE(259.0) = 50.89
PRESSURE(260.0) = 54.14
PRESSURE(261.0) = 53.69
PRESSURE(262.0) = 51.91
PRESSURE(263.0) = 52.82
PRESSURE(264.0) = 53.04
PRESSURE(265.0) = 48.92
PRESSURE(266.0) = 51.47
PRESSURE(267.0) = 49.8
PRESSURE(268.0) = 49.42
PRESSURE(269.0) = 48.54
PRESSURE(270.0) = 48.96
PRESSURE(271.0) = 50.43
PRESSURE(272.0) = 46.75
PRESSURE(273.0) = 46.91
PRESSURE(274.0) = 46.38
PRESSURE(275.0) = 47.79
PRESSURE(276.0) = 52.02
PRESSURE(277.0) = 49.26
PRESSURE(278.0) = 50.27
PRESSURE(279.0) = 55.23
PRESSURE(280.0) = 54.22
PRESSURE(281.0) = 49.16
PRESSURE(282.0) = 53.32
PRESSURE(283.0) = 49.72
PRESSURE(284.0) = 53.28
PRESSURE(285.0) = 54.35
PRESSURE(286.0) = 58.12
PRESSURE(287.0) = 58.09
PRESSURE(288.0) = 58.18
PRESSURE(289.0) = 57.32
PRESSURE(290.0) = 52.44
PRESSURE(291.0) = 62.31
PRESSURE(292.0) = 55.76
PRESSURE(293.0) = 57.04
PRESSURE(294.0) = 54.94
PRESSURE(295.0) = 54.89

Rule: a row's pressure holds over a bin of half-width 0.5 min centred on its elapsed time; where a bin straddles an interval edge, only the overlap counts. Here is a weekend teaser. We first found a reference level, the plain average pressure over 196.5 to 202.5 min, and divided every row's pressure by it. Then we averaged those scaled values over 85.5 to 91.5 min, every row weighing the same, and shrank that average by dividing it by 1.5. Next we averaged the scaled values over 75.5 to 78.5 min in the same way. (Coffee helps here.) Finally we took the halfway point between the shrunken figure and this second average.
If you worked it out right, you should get 1.20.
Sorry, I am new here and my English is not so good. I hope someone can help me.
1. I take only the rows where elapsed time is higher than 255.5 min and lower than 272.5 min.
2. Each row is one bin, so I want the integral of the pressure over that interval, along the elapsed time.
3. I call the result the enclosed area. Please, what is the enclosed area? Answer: 877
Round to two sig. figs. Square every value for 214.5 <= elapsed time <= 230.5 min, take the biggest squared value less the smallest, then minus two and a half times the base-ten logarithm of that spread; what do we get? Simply -7.4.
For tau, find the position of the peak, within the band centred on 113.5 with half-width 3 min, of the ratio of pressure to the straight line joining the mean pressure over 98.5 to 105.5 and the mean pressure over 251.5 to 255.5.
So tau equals 116.0 min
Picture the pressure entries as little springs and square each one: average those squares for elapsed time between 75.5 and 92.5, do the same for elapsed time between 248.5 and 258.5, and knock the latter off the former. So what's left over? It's 3376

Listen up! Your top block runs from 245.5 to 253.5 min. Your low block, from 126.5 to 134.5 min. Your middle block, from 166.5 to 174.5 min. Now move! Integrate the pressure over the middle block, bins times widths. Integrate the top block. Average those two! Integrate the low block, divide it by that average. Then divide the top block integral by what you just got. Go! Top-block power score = 413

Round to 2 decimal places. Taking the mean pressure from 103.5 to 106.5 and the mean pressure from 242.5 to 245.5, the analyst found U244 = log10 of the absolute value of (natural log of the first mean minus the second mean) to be 1.72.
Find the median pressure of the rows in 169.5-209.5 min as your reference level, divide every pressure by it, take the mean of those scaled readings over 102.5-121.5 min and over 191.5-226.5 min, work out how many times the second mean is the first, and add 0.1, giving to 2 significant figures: 0.91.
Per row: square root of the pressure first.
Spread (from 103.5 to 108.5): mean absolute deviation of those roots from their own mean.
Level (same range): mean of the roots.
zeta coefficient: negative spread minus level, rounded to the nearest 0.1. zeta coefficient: -8.3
